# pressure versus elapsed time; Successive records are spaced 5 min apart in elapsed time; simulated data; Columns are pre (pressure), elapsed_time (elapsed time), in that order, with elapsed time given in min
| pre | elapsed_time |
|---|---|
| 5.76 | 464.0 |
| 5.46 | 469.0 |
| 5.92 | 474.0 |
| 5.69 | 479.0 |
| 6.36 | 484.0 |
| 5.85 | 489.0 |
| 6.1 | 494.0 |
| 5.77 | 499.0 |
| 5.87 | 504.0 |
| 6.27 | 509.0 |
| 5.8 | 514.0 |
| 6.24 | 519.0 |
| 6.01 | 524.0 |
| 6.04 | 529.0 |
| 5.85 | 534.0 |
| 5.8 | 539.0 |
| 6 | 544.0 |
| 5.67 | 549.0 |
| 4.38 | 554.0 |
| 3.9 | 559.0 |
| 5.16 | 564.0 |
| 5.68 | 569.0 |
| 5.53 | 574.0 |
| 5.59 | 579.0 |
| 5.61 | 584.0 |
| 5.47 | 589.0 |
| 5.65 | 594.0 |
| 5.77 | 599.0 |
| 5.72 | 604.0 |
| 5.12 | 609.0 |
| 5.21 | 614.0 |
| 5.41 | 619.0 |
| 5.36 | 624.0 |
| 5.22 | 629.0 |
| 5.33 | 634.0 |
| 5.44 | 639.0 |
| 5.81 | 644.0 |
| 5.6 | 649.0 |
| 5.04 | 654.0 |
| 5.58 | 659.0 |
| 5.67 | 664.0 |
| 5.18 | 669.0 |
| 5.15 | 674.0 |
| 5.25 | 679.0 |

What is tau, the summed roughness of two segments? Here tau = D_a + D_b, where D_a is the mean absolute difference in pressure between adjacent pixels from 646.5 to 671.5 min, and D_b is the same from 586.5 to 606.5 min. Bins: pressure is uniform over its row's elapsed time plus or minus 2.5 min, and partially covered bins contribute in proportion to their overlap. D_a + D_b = 0.54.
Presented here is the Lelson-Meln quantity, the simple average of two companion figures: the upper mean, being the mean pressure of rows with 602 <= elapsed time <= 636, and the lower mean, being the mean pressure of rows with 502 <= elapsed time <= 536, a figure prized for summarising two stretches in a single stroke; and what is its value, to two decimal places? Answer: 5.67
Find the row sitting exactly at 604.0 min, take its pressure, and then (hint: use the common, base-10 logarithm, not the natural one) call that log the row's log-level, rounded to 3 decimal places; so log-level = 0.757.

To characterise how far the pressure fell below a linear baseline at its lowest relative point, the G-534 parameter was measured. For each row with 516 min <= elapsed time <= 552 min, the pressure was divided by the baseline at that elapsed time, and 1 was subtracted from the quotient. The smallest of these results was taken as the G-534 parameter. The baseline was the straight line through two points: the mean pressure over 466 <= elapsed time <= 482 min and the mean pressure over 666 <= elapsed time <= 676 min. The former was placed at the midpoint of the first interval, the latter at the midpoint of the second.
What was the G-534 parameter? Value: 0.03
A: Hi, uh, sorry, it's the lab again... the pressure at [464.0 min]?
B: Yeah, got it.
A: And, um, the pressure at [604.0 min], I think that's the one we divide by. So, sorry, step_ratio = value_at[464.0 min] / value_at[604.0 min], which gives 1.01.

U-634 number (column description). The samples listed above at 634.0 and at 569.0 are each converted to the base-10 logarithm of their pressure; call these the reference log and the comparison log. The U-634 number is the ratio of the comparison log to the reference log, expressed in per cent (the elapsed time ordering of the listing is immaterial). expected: 104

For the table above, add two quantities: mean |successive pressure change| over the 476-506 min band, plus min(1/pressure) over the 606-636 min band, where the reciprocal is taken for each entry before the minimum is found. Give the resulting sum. 0.56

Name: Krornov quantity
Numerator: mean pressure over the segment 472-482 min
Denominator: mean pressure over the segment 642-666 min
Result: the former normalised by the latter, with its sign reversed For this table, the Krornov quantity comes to -1.05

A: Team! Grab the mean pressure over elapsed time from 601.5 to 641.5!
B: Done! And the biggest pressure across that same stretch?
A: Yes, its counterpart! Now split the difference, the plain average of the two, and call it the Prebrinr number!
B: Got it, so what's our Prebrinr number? 5.54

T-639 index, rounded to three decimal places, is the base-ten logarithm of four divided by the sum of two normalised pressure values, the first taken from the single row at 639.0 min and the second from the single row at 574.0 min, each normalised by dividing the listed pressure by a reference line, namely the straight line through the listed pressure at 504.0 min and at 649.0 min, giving 0.316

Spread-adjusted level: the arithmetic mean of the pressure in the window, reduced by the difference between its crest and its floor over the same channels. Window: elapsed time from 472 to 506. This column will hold 5.3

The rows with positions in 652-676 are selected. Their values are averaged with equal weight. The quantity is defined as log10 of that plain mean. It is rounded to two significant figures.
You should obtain 0.73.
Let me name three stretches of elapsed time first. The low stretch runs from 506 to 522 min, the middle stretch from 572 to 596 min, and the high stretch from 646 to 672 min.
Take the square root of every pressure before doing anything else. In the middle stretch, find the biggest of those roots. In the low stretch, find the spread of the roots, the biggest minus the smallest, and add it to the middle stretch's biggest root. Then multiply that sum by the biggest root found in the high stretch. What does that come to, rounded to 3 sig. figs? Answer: 5.89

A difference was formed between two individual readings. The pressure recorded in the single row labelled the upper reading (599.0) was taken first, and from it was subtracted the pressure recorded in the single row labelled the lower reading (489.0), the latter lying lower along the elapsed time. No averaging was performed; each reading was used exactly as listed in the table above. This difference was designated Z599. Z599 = -0.08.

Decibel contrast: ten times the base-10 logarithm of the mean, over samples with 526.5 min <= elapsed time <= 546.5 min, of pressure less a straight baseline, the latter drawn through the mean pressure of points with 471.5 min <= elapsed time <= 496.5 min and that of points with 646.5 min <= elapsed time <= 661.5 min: -9.3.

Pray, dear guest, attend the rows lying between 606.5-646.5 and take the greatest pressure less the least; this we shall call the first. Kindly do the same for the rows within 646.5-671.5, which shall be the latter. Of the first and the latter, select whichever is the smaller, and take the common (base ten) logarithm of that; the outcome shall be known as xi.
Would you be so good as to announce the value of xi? -0.2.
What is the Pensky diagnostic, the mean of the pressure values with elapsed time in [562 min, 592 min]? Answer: 5.51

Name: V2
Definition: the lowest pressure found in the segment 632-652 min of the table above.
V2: 5.33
